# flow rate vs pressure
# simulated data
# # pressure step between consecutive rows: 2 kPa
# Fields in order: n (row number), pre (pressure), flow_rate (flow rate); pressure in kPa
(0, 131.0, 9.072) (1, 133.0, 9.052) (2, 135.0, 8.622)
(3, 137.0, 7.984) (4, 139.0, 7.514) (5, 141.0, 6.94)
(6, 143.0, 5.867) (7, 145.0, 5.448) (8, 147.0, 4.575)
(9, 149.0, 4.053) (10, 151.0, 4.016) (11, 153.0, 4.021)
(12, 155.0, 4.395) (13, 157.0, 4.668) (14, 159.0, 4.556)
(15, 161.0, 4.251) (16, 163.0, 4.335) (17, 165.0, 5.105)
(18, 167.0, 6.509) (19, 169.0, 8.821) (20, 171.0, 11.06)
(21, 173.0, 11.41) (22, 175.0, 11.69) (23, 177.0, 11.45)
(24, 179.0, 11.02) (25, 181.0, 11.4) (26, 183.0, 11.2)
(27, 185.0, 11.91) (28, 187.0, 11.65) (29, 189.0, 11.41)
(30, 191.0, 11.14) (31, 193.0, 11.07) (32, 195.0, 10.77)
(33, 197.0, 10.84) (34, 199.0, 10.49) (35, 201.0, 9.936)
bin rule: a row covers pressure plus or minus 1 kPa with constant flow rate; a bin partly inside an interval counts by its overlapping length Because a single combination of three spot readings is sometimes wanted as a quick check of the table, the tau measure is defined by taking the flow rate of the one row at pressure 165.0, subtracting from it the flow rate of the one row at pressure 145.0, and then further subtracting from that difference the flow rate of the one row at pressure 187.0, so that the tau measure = -12.0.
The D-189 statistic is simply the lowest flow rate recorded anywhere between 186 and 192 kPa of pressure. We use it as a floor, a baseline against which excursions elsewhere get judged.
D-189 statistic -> 11.14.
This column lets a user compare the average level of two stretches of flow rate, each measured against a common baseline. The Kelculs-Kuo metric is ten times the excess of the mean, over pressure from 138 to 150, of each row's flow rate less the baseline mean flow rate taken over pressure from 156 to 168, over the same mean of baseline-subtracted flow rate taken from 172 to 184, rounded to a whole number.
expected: -56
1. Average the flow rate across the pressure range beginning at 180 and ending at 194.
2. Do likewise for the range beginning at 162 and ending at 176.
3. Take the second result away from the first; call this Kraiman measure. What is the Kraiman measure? 3.0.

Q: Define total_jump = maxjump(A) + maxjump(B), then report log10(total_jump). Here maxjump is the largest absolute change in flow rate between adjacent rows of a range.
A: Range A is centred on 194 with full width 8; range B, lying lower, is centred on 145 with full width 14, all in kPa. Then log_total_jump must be 0.14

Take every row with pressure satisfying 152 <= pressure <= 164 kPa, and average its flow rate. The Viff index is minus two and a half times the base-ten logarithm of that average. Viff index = -1.60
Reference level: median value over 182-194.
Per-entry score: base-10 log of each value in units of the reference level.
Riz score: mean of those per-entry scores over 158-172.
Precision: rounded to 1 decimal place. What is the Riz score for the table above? -0.3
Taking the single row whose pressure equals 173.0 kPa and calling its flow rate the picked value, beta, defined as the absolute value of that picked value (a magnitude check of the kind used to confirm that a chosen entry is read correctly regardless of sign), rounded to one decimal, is 11.4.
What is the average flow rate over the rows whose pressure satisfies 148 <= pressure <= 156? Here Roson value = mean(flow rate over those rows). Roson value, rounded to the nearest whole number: 4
